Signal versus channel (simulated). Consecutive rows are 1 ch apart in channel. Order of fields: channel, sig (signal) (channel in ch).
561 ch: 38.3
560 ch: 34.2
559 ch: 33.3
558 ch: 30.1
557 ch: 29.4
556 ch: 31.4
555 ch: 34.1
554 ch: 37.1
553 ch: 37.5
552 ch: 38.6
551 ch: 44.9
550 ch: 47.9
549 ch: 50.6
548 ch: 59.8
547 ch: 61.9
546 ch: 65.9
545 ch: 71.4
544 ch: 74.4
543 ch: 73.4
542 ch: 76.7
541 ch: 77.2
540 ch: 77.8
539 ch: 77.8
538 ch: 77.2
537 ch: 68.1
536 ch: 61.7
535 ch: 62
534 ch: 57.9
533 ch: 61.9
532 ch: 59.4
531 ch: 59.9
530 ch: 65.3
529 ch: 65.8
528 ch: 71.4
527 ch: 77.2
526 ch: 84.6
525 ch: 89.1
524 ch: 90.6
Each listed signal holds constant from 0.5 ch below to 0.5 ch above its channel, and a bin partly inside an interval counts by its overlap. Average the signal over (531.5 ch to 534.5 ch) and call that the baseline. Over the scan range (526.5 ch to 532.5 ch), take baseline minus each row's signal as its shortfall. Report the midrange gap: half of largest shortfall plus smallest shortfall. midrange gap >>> -9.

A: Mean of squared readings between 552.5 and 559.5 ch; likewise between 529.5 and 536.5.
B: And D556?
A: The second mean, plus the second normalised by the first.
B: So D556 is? 3748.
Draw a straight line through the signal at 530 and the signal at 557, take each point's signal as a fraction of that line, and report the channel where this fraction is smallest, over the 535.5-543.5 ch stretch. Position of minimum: 536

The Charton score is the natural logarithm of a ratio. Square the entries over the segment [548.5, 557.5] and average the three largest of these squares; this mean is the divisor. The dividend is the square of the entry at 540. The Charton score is 1.0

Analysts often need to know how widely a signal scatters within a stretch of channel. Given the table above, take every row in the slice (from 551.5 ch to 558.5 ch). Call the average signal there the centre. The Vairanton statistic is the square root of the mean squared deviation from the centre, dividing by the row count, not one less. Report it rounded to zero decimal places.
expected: 4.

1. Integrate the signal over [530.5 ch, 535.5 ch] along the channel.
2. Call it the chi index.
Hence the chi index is 301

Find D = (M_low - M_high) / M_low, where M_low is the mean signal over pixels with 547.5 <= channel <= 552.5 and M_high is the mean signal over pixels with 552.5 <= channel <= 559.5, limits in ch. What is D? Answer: 0.3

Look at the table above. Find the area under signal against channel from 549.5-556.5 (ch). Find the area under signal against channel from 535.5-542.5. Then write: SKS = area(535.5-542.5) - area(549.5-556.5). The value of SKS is 245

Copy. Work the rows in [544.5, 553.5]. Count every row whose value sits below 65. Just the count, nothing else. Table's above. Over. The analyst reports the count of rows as 7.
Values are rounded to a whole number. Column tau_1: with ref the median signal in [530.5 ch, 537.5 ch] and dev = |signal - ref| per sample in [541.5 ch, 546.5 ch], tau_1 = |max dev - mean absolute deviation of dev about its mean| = 12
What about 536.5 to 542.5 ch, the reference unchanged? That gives 14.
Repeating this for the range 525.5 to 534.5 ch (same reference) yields 17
